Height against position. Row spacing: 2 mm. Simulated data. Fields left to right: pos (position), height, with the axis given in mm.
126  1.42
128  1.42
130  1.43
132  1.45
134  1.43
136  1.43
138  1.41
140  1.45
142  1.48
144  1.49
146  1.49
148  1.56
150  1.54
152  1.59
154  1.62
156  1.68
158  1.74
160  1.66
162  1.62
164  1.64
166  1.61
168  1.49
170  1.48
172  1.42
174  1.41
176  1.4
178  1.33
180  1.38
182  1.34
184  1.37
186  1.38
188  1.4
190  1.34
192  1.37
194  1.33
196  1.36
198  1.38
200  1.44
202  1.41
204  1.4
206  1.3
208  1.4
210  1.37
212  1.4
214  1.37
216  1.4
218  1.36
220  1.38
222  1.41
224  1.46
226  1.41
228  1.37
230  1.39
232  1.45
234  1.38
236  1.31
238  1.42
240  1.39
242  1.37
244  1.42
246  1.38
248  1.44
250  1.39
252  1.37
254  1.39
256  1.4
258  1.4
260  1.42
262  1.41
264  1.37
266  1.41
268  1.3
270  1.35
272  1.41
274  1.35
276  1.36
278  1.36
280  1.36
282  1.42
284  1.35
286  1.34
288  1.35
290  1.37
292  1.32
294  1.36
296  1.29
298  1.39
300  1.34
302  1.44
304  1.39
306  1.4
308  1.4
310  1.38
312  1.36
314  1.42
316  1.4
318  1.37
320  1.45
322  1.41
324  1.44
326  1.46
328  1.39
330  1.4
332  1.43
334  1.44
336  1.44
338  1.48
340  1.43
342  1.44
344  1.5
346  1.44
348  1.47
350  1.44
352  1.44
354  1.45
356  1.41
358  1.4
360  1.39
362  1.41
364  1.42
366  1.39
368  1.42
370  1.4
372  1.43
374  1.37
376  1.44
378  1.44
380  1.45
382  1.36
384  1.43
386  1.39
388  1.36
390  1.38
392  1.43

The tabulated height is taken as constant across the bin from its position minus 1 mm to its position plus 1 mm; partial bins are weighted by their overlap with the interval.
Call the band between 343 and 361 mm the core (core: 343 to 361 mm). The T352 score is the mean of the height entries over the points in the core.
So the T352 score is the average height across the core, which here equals 1.44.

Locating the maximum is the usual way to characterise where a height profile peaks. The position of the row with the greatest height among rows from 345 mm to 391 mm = 348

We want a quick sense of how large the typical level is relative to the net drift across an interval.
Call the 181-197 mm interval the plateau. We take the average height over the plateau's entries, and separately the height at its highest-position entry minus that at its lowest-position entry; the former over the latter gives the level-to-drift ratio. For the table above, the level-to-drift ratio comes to 68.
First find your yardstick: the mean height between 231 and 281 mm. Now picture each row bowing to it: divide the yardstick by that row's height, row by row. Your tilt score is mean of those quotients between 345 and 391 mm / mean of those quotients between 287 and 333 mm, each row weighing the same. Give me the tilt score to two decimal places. 0.98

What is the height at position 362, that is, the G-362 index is 1.41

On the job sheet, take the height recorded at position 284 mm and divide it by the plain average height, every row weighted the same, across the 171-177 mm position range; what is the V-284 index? 0.96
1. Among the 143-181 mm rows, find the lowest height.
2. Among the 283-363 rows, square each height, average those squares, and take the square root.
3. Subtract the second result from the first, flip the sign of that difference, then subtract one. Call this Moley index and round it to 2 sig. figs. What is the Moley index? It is -0.92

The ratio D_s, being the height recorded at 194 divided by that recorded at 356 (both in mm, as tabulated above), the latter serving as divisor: 0.94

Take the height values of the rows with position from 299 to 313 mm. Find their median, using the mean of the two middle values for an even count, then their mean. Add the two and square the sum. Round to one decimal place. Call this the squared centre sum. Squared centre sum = 7.7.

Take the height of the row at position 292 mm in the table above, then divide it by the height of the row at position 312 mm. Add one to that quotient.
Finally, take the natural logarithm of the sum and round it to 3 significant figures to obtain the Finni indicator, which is 0.678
